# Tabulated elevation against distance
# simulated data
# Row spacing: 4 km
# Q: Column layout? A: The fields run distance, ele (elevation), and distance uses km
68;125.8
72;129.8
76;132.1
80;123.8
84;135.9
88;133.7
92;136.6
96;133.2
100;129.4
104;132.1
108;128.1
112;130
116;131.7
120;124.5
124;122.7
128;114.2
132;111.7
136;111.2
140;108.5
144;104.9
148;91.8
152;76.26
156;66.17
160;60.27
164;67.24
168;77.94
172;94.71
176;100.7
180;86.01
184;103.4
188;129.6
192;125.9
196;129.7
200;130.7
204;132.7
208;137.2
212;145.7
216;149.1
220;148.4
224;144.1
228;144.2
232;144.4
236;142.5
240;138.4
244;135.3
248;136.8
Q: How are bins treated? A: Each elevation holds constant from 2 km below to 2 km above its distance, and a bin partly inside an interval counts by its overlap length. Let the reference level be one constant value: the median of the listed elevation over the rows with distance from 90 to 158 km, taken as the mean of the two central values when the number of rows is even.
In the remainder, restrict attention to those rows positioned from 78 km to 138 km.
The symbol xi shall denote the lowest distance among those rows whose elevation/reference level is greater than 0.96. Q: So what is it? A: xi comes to 80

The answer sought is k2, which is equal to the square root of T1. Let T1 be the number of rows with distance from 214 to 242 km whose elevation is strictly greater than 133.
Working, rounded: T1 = 7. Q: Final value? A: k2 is 2.6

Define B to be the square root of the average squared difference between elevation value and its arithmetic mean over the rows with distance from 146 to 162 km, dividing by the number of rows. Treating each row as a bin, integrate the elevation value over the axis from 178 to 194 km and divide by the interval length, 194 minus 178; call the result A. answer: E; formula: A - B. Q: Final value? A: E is 99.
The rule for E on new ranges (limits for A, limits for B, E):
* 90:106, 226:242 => 130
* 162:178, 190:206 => 83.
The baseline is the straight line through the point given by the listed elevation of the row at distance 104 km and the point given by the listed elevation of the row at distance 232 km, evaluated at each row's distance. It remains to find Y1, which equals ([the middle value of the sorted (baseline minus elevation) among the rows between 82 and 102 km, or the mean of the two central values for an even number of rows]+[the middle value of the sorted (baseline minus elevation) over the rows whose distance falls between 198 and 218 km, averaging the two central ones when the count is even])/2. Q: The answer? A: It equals 1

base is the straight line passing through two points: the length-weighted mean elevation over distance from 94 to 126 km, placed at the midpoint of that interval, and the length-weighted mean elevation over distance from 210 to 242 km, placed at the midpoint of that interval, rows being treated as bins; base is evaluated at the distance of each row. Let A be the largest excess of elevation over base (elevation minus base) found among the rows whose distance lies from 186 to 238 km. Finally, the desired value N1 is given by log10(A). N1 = 0.77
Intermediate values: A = 5.8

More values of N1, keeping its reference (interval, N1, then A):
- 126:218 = 0.77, 5.8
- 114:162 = 0.29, 1.9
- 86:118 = 1.00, 10.1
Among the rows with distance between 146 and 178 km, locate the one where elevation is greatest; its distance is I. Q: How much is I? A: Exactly 176 km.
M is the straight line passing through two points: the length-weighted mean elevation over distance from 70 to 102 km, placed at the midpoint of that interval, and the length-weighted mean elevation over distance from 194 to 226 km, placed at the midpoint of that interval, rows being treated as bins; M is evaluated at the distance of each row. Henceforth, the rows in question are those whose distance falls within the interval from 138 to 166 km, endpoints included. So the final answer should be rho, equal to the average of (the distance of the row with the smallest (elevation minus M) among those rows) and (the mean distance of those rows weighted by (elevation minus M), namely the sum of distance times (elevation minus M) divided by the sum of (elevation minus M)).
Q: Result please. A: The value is 157.3 km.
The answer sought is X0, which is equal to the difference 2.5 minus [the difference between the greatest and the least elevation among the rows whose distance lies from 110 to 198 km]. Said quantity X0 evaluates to -69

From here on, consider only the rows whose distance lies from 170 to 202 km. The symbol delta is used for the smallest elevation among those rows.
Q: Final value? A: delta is 86.01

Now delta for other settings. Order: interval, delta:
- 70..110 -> 123.8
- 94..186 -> 60.27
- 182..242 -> 103.4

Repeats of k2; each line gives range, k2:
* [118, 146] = 0.0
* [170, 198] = 0.0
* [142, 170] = 0.0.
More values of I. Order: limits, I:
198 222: 216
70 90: 84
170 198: 196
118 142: 120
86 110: 92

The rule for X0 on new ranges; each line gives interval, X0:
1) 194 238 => -17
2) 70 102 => -10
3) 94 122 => -6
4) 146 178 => -38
